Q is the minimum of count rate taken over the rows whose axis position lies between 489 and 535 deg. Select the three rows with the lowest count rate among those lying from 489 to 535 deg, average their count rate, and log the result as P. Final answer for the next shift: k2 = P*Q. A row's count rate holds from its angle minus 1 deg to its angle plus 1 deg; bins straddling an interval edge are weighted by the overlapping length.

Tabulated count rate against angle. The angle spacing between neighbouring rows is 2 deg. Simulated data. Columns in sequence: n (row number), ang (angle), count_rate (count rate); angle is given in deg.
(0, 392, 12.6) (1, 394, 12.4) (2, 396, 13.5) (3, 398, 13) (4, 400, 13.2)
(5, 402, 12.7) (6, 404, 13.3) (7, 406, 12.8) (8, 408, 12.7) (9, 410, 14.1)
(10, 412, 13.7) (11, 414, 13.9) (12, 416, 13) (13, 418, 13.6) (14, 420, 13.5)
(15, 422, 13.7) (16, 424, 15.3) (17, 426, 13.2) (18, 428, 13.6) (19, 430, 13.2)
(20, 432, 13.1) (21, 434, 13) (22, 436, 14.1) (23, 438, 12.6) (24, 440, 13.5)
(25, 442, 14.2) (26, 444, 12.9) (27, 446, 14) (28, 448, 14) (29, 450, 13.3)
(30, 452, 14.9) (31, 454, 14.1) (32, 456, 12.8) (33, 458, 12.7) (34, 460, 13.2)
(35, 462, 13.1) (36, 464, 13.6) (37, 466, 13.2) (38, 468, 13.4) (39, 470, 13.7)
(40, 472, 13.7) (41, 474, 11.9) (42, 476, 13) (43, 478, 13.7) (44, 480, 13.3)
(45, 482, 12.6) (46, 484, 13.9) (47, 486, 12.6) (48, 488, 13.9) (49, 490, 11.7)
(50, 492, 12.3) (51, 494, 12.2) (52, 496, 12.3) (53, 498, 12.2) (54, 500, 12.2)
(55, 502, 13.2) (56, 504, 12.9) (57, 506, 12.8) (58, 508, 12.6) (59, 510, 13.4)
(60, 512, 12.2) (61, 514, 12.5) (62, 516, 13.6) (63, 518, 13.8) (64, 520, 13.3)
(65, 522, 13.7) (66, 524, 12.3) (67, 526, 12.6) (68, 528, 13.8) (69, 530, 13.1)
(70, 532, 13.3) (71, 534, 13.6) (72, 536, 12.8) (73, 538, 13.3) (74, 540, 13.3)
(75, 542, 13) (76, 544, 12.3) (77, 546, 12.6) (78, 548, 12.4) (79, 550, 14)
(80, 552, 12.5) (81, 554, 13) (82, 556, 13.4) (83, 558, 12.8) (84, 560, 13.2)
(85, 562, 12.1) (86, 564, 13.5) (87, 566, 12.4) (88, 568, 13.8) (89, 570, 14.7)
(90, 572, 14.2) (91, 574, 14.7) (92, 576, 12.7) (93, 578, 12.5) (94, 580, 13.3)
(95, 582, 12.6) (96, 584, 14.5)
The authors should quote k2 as 141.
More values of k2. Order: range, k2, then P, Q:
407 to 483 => 147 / 12.37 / 11.9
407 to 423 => 166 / 13.07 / 12.7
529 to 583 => 148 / 12.27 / 12.1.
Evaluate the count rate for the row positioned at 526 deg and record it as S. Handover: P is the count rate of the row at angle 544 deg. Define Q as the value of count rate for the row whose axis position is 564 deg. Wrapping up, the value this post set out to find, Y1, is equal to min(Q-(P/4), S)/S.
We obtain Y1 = 0.83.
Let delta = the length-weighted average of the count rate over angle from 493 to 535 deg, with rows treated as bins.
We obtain 12.9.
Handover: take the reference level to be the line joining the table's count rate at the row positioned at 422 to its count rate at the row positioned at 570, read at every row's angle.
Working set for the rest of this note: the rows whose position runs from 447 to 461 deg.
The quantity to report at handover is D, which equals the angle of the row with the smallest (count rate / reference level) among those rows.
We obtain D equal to 458 deg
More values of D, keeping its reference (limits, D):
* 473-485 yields 474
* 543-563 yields 562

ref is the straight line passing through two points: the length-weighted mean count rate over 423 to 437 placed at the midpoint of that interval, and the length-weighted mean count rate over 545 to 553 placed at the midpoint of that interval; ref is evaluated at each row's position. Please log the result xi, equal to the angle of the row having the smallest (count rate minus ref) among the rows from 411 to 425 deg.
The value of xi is 416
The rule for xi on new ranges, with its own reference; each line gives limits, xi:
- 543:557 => 544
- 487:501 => 490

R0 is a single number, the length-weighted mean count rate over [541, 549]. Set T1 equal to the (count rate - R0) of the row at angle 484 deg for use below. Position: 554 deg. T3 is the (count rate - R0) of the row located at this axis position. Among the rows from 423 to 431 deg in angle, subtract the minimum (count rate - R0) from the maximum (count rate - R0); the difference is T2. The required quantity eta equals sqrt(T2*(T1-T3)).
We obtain 1.37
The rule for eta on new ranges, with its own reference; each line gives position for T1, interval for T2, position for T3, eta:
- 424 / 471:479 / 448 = 1.53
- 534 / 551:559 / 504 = 0.79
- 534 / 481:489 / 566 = 1.25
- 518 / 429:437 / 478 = 0.33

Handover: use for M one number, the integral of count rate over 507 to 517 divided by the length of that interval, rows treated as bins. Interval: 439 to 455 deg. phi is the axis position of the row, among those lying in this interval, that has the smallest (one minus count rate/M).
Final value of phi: 452 deg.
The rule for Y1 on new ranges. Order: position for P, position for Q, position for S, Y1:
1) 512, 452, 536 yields 0.93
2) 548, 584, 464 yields 0.84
